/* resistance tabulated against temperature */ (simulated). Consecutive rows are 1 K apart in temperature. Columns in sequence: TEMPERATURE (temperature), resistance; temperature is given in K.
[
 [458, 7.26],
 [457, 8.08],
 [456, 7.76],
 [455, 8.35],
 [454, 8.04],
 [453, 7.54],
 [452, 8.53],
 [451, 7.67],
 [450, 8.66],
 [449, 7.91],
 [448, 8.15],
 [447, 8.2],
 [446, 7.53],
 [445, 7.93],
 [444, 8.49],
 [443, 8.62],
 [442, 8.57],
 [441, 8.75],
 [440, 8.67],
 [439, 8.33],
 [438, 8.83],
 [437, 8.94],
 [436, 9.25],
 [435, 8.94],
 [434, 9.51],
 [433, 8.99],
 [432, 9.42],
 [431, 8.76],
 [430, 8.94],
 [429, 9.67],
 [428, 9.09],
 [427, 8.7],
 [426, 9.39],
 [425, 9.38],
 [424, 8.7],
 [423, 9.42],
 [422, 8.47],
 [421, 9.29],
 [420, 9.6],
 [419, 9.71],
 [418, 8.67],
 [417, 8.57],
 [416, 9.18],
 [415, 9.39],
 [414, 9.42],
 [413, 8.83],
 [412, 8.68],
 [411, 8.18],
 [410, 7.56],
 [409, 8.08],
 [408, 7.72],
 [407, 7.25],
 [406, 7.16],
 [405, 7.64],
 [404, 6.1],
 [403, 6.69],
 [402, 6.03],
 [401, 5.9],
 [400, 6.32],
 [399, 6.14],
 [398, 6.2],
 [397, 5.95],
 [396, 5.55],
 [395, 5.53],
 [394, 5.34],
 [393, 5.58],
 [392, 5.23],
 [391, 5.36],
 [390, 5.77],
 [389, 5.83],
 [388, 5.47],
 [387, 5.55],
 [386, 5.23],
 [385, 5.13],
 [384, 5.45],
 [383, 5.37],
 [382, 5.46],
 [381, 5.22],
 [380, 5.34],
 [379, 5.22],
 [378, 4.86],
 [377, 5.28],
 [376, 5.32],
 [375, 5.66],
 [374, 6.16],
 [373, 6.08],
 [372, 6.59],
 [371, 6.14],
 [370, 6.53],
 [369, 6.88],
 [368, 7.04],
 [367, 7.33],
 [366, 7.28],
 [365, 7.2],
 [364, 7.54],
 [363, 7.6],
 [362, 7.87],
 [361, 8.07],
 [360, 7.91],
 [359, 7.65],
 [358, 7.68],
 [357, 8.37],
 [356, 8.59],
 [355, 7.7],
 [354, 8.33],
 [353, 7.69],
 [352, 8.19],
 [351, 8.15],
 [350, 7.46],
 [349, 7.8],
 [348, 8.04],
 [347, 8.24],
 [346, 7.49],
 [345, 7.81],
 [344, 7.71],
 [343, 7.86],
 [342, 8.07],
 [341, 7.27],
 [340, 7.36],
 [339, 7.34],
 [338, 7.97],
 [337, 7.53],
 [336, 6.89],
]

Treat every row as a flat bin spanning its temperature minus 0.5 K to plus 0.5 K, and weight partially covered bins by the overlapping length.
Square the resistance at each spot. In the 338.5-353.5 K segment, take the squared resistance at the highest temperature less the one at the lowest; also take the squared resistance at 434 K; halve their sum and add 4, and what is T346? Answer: 52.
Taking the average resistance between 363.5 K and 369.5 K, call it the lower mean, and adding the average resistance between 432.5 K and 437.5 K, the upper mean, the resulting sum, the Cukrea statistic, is 16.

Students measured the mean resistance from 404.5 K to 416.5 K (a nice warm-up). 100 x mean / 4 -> 206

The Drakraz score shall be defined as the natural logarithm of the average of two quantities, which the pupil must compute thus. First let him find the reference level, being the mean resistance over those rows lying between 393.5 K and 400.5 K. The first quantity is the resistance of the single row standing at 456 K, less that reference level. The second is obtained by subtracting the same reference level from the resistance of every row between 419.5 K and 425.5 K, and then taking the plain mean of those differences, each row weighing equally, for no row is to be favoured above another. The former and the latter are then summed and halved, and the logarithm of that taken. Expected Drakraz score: 1.0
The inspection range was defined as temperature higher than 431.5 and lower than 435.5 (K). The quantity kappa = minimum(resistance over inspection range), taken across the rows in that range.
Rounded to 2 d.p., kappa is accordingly 8.94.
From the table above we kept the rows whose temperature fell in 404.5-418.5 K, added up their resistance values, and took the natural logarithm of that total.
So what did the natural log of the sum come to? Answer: 4.8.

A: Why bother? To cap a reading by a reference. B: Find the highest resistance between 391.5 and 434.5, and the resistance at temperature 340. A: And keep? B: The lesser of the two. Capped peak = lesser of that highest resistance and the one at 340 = 7.4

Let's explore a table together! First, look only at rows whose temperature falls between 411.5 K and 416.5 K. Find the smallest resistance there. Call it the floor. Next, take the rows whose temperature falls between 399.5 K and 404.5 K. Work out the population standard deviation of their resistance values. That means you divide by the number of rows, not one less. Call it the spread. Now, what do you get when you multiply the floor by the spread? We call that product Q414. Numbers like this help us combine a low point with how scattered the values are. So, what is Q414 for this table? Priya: 2.4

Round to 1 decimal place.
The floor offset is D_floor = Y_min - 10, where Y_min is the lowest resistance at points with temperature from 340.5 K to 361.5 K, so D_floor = -2.7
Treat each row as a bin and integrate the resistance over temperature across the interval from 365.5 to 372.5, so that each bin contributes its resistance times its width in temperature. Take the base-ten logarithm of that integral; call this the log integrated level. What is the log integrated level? 1.68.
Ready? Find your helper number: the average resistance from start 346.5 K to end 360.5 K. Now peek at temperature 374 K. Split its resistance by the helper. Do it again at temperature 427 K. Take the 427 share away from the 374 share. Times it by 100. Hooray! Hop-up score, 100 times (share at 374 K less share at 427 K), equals -32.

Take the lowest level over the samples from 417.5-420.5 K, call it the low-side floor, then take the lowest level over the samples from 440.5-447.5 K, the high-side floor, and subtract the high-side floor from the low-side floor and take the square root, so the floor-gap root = 1.1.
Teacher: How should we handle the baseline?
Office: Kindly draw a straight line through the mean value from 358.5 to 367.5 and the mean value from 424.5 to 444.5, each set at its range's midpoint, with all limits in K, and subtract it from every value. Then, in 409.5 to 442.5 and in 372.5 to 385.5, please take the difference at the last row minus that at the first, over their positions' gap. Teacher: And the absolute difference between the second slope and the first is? 0.11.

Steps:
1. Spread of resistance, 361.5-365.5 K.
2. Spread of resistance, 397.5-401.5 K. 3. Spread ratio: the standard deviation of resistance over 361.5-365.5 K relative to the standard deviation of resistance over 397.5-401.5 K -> 1.6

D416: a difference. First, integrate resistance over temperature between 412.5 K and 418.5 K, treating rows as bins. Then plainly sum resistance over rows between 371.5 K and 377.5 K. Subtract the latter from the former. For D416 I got 19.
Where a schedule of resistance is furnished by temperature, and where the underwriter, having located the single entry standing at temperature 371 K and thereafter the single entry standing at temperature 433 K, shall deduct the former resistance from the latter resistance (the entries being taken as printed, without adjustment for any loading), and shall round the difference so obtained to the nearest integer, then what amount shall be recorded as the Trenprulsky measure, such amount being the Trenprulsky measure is 3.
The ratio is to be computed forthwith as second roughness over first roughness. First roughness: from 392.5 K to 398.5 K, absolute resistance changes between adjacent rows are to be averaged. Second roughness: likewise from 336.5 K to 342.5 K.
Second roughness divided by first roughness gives 1.8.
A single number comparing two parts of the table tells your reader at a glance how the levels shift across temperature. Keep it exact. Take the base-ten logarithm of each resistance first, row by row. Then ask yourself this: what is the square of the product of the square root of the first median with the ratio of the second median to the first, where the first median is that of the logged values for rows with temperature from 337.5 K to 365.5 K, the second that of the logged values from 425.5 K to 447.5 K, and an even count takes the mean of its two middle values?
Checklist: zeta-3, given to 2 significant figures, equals 1.0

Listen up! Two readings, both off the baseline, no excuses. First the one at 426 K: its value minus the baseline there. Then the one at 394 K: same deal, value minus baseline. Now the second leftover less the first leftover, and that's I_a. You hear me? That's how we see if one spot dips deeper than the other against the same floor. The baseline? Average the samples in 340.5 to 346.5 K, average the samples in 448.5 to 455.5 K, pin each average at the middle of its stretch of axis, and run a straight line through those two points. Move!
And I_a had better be -3.9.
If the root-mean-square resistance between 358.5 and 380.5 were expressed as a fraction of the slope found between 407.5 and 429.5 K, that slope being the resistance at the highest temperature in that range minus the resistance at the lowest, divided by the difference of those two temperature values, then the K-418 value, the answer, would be 72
